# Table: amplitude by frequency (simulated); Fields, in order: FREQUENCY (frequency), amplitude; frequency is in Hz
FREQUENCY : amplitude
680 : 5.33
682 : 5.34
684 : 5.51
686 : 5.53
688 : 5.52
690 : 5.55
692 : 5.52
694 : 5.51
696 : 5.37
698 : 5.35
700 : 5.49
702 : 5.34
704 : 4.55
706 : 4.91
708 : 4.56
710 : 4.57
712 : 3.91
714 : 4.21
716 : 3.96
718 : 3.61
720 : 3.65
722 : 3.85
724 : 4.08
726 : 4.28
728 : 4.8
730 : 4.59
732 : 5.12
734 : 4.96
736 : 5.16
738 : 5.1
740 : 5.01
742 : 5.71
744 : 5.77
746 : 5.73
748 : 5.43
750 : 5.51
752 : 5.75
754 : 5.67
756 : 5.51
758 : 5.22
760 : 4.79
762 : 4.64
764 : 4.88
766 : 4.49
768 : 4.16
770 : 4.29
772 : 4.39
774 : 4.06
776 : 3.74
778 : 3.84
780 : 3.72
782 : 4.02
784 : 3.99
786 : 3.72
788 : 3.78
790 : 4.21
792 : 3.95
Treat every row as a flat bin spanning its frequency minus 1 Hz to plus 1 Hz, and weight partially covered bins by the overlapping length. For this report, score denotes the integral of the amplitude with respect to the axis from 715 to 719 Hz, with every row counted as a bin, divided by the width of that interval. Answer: 3.8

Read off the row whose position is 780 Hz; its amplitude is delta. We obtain 3.72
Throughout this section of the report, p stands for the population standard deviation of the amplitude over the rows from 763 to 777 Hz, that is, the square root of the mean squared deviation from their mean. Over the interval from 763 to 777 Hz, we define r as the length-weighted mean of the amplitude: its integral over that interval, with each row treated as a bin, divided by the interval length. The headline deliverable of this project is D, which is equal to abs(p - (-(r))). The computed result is 4.62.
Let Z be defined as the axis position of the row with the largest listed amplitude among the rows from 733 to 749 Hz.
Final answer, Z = 744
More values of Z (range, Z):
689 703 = 690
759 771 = 764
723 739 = 736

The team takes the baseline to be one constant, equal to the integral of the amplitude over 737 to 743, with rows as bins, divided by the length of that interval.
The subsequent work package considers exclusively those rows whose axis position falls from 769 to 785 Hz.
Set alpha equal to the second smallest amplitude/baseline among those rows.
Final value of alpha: 0.71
